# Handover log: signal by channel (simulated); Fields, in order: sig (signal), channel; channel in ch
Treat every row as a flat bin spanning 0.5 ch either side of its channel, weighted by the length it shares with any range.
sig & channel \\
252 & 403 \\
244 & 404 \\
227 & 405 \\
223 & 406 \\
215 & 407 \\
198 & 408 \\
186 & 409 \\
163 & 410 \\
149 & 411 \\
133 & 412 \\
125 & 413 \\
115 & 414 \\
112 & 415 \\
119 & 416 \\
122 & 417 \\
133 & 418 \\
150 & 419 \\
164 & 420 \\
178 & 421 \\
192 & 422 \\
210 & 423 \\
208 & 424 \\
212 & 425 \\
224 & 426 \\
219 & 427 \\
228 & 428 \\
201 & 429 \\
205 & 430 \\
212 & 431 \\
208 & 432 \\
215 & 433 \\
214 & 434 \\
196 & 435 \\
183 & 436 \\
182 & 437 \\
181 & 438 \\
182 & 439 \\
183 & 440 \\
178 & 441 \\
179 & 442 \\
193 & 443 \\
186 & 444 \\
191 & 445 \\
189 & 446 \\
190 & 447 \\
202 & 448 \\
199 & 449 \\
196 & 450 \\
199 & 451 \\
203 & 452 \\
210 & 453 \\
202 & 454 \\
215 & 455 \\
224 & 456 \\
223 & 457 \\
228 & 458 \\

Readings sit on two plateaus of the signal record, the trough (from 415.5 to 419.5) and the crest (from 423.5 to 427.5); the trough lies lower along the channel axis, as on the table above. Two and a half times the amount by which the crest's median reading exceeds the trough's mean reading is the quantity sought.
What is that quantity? 211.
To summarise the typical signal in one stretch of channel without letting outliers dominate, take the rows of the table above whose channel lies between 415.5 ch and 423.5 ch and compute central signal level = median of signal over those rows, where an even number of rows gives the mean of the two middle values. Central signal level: 157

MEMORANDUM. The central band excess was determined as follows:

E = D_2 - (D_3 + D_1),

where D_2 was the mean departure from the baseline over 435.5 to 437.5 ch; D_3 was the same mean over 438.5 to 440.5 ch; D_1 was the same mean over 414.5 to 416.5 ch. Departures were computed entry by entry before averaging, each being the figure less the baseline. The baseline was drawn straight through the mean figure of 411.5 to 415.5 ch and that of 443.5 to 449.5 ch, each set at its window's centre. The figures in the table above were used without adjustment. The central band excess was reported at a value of 17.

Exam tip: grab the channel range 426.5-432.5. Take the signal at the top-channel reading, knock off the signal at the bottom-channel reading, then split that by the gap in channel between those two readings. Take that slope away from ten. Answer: 12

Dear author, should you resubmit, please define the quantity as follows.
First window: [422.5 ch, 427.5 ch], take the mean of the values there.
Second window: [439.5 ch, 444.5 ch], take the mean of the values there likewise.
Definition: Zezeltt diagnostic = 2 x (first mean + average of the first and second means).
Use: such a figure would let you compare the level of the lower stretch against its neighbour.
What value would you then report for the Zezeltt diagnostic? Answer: 828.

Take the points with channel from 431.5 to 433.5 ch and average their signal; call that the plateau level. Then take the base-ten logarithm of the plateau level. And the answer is 2.33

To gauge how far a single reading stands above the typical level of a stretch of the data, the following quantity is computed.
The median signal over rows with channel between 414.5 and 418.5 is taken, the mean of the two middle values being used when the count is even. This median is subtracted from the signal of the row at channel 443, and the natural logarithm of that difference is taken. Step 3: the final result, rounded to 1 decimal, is 4.3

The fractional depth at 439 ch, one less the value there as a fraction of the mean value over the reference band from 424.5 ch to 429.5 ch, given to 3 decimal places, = 0.161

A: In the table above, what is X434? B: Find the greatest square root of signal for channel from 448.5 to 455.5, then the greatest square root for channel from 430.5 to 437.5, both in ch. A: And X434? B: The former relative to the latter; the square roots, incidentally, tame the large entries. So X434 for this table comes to 1.00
